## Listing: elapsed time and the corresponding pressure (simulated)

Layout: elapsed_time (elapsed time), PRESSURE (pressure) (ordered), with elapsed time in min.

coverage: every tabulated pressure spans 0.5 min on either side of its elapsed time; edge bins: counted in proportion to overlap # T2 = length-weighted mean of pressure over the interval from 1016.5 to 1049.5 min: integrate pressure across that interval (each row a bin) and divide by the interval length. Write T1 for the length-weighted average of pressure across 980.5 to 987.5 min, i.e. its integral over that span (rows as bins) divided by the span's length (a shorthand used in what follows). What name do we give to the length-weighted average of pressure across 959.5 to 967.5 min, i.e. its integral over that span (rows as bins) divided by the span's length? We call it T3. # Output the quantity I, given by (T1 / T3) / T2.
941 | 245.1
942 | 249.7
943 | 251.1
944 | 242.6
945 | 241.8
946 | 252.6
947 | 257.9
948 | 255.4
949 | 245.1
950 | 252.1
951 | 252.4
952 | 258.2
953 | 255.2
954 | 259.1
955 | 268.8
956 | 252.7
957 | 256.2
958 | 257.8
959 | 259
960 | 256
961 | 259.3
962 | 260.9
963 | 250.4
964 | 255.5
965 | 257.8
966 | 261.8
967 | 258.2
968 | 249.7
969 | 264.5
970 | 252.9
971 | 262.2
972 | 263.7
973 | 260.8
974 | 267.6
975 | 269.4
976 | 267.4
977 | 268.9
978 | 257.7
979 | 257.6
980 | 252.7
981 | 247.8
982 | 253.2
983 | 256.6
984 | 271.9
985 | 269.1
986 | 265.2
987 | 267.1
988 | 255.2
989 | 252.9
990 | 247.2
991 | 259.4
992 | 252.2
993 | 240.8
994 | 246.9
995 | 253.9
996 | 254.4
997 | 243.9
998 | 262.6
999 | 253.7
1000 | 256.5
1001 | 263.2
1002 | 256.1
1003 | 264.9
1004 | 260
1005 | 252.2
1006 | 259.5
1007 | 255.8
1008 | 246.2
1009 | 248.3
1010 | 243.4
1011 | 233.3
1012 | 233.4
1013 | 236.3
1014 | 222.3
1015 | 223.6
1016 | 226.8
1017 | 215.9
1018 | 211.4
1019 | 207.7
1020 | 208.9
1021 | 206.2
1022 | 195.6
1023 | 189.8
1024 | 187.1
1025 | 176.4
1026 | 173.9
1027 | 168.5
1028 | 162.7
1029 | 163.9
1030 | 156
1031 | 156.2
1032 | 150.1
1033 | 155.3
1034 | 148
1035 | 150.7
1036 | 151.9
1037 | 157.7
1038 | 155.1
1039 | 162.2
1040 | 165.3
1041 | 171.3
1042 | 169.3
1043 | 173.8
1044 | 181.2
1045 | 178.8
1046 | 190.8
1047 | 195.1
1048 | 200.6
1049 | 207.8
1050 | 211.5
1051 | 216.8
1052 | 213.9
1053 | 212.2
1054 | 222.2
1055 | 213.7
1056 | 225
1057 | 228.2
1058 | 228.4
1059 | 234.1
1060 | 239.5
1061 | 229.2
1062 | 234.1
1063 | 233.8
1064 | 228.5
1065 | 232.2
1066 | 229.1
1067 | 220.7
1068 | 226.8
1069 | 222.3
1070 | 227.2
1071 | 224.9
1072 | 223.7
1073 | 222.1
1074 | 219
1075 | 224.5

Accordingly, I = 0.0057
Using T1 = 262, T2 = 177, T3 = 257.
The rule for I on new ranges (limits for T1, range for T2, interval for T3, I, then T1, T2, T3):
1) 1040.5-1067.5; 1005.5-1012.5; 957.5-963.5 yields 0.0034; 212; 246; 257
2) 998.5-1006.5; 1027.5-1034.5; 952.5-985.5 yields 0.0064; 258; 156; 259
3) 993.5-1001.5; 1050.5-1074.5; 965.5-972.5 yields 0.0044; 254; 225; 259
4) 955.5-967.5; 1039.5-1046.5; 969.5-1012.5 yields 0.0057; 257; 176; 256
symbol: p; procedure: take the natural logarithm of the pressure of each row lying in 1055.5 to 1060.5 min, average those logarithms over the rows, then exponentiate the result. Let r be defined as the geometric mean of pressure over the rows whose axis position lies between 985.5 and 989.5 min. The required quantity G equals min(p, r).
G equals 231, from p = 231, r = 260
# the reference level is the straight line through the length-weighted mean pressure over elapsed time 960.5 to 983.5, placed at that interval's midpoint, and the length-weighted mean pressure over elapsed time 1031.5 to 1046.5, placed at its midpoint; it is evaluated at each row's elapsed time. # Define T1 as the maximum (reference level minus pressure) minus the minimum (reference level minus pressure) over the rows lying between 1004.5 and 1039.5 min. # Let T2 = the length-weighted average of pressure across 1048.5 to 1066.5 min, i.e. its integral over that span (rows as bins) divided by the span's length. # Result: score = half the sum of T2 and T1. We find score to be 149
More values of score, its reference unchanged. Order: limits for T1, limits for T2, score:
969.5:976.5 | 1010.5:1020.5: 123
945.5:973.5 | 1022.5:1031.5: 111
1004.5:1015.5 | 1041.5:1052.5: 110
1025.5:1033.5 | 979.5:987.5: 138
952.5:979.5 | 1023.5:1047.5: 107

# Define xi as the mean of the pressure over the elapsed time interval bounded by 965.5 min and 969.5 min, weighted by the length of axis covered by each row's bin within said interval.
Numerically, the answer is 259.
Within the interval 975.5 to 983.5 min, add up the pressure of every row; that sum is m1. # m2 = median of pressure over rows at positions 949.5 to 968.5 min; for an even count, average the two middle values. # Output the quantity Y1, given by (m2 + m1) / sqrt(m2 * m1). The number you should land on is 3.18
